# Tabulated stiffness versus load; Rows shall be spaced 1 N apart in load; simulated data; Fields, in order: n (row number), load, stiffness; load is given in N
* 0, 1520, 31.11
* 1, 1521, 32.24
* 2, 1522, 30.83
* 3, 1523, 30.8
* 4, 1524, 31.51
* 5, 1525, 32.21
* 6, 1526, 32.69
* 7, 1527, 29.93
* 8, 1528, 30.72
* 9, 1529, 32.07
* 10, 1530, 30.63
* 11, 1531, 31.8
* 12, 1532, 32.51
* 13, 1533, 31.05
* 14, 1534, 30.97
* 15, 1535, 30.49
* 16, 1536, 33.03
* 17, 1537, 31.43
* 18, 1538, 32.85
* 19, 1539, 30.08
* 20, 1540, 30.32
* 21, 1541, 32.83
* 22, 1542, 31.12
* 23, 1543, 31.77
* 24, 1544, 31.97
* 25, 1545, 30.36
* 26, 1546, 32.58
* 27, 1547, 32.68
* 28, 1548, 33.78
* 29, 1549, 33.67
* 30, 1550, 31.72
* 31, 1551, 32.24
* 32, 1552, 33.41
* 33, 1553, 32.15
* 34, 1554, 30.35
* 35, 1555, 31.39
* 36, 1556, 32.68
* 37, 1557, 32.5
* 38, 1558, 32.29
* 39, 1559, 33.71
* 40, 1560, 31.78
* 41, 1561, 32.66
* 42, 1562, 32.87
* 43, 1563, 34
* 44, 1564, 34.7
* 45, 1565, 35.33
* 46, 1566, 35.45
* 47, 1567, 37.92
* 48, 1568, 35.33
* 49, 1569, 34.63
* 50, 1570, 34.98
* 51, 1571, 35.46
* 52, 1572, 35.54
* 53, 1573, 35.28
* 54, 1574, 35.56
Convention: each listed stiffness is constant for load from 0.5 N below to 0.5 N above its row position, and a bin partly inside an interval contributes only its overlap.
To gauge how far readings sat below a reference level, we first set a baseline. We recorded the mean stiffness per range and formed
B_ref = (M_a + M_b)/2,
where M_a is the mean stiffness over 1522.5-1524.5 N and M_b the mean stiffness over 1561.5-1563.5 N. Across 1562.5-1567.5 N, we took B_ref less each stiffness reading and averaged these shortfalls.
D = -3.2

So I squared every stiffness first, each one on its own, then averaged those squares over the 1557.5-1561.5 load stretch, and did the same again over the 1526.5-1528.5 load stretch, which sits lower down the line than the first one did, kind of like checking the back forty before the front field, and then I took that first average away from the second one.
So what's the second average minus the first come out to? -144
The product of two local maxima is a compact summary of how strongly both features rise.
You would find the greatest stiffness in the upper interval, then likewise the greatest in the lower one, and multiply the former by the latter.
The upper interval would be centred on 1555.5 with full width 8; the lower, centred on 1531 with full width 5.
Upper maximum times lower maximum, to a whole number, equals 1096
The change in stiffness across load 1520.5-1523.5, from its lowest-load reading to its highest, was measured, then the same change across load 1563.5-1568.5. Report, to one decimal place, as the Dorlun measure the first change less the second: -2.1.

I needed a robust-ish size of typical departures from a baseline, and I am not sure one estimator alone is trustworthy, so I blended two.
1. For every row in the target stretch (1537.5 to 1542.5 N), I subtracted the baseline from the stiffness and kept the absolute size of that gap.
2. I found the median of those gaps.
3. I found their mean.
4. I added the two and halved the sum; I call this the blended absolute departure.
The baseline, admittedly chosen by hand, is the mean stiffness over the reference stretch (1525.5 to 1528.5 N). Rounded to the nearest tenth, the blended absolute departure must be 1.0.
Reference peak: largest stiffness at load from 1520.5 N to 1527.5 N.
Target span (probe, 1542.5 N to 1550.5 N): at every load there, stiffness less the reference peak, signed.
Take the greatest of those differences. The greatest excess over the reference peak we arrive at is 1.1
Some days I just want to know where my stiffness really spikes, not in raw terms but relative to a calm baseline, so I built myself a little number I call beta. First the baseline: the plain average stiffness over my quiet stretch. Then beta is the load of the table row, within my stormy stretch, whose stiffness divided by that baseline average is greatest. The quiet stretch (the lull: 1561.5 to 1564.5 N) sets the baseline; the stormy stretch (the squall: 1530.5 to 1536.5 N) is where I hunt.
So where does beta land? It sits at 1536 N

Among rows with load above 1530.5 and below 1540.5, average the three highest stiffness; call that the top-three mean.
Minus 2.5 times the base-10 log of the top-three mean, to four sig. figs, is -3.790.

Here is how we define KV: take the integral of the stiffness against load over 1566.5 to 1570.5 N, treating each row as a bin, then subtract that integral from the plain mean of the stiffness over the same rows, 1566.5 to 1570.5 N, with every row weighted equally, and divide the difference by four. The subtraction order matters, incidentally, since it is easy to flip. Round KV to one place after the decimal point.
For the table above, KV -26.8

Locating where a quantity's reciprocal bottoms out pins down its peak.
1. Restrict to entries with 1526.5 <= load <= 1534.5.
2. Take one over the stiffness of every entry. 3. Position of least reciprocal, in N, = 1532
